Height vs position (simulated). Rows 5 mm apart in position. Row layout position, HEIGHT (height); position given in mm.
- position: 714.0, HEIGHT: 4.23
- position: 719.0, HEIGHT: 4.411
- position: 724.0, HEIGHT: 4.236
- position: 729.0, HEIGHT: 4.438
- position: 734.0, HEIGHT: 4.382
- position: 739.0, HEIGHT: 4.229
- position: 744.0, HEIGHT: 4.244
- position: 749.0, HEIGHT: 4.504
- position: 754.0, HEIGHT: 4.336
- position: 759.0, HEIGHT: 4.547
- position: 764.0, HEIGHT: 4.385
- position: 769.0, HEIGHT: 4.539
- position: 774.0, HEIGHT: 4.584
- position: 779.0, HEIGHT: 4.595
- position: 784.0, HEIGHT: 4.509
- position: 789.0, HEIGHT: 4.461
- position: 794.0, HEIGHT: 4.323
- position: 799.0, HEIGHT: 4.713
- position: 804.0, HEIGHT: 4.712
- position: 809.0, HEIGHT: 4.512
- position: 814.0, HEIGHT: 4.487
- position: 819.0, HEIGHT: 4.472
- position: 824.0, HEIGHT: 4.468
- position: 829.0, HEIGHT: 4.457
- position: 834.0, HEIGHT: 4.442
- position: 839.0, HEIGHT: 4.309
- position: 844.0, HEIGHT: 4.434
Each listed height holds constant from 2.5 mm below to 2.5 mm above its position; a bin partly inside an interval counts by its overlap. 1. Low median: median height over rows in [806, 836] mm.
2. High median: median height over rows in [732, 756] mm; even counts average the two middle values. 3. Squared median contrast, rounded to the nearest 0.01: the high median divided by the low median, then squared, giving 0.94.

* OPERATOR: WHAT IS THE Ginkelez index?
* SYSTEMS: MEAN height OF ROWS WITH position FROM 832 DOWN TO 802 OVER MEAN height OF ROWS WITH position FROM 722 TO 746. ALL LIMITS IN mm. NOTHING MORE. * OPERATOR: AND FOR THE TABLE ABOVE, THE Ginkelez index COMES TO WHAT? 1.05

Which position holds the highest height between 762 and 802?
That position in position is 799.0 mm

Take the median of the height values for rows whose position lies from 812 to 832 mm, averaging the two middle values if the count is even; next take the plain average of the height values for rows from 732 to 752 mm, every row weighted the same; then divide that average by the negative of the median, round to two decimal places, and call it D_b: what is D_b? -0.97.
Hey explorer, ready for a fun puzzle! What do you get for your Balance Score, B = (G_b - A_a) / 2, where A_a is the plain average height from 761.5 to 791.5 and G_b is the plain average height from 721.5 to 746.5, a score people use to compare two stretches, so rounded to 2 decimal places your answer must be -0.10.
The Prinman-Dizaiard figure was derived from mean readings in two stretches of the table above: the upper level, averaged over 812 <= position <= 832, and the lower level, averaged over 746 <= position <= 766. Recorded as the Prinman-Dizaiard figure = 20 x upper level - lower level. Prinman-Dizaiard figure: 85.0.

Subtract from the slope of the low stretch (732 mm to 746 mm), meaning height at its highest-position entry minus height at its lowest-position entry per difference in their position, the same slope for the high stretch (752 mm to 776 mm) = -0.026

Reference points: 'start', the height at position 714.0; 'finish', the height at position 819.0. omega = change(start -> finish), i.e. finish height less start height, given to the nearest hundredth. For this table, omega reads 0.24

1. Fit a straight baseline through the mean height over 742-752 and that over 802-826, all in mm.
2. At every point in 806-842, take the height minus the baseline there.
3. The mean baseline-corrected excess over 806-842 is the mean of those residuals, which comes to -0.10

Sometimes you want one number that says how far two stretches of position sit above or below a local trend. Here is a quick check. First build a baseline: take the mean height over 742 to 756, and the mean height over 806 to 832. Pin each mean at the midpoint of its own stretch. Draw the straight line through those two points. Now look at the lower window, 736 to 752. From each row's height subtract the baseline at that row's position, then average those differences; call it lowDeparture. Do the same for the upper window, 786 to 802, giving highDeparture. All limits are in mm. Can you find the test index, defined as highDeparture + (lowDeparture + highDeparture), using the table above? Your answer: 0.10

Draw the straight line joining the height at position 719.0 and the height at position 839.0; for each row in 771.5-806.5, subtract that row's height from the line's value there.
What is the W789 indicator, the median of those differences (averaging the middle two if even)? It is -0.22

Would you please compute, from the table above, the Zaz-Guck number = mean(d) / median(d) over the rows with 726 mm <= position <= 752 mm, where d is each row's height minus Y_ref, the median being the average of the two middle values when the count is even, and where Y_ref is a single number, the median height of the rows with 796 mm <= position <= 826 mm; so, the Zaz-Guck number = 1.2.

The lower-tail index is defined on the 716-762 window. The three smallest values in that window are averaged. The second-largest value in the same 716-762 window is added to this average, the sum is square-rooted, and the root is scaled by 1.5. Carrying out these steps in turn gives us 4.43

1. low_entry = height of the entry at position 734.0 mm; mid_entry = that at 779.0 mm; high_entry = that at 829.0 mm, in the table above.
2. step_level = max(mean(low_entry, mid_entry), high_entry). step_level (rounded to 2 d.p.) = 4.49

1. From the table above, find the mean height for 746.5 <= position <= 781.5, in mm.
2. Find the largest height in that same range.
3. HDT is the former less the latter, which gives -0.096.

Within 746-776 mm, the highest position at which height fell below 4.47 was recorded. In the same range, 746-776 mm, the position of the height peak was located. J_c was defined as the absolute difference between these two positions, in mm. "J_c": 10 mm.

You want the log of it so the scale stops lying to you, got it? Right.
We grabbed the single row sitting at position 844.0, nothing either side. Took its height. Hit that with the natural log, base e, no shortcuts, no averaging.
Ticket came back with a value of 1.49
